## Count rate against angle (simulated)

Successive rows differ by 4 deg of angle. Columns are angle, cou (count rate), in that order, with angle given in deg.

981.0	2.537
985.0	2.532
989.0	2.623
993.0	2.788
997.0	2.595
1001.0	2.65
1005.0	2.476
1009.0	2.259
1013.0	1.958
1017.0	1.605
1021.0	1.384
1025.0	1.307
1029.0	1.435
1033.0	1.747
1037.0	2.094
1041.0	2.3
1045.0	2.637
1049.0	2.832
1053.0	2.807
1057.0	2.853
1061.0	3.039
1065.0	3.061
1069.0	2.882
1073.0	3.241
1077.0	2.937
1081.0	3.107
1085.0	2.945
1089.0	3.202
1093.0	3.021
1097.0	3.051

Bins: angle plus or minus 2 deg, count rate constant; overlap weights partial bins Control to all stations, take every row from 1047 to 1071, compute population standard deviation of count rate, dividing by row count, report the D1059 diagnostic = 0.100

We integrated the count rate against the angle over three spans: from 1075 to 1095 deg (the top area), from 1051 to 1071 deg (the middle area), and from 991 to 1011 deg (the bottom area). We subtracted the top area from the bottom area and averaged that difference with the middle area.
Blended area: 24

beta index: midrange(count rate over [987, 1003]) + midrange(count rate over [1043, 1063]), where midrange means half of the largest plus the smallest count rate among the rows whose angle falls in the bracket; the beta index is 5.5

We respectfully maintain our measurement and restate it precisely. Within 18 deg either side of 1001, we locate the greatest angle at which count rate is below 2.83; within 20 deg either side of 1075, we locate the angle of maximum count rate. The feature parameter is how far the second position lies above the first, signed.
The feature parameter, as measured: 56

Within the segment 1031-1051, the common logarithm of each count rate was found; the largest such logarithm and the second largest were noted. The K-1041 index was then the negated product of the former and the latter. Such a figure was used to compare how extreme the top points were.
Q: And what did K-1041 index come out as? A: -0.19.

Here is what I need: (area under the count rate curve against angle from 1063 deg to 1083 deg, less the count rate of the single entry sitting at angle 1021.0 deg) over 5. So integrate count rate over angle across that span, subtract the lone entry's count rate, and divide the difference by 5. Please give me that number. 11.9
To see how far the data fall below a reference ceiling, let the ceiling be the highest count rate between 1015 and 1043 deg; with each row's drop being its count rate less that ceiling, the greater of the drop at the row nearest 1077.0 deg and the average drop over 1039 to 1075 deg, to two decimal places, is 0.64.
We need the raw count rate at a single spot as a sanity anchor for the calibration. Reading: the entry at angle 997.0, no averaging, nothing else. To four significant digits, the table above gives 2.595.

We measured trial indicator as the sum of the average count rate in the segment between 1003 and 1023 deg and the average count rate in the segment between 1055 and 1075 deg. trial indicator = 5.0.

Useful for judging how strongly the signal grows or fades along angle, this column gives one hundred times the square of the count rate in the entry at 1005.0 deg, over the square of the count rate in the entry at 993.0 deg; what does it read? 79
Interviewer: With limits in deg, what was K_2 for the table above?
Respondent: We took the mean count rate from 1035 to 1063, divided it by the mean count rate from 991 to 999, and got 0.99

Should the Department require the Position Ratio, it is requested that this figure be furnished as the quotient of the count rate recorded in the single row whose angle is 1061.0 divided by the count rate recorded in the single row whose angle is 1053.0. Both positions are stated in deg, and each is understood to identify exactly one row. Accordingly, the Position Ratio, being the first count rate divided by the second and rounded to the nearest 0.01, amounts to 1.08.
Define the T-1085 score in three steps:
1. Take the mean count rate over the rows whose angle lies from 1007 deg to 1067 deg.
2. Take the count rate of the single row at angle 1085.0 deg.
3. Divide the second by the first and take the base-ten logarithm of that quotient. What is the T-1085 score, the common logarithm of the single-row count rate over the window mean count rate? 0.12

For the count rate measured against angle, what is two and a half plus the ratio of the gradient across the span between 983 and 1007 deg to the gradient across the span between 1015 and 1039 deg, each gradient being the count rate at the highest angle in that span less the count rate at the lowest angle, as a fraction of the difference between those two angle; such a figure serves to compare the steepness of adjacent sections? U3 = 2.4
